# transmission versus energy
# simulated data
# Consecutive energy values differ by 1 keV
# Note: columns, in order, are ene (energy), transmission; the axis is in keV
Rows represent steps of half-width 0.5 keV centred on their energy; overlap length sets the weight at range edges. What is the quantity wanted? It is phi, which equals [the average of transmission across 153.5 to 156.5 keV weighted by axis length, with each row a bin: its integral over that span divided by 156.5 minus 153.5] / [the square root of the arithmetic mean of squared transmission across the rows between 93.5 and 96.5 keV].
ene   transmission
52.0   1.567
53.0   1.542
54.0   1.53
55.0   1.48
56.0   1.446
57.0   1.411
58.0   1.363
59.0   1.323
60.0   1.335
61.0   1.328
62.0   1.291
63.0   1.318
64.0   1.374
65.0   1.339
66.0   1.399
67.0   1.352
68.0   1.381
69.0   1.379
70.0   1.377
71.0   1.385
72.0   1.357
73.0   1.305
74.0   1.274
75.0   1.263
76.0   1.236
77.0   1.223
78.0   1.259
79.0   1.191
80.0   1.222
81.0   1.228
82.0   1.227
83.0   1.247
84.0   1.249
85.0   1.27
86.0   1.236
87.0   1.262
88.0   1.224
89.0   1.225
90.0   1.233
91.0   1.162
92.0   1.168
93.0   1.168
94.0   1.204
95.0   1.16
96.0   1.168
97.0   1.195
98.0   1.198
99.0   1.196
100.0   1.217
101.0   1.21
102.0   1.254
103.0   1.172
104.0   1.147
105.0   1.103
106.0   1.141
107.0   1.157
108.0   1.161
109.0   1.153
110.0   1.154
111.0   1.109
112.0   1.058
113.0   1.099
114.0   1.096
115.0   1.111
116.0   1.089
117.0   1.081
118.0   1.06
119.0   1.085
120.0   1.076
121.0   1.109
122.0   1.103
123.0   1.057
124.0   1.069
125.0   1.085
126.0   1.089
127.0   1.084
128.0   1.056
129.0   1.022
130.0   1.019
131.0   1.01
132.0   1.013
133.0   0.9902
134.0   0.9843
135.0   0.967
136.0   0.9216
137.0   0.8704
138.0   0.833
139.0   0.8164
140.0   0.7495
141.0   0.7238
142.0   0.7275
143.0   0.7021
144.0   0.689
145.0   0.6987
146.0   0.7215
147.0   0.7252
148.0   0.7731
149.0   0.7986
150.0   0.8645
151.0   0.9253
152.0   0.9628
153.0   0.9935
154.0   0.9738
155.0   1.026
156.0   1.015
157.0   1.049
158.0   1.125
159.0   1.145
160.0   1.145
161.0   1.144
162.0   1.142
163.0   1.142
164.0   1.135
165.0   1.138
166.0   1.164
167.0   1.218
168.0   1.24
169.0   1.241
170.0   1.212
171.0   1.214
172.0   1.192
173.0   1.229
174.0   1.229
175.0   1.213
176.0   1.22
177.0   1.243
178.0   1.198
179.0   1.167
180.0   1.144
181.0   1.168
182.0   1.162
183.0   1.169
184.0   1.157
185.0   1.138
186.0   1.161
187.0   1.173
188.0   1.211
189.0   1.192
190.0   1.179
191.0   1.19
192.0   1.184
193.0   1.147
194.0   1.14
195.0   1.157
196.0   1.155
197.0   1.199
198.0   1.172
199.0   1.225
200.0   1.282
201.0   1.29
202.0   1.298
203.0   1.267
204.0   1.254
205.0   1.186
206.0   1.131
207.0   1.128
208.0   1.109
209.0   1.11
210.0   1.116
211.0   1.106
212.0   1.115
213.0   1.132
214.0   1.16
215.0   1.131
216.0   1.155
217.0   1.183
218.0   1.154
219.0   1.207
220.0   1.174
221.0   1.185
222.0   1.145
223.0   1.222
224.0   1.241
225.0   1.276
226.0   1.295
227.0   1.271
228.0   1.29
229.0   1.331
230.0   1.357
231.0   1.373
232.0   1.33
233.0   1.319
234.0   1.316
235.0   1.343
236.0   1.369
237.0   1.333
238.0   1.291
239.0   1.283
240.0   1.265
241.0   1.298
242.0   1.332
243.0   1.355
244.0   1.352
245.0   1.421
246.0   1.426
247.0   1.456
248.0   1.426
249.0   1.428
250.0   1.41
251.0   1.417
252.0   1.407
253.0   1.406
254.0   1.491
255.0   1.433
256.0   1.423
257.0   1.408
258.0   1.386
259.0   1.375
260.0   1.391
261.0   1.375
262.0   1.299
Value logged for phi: 0.9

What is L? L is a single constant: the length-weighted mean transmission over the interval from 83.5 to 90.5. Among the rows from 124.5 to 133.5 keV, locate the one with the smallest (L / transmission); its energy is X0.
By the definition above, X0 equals 126.0 keV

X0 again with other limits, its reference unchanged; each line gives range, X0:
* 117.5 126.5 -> 121.0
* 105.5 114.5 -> 108.0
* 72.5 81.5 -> 73.0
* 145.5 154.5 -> 153.0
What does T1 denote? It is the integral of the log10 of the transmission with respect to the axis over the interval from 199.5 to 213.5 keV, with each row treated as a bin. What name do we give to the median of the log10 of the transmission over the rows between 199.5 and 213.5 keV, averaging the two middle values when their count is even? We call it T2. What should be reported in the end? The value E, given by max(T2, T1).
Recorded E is 1.0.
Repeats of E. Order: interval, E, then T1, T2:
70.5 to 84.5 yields 1.4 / 1.4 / 0.096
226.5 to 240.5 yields 1.7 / 1.7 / 0.122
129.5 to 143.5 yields 0.0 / -0.8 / -0.048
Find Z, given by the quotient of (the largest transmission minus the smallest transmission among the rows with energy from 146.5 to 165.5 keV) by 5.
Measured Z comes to 0.084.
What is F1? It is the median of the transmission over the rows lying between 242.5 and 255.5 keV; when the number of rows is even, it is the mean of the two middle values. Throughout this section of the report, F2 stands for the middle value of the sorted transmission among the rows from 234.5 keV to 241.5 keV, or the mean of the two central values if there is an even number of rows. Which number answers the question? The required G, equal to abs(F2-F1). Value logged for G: 0.12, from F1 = 1.42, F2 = 1.3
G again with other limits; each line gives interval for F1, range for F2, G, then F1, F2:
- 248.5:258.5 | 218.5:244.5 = 0.12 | 1.41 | 1.3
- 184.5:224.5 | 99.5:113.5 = 0.02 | 1.17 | 1.2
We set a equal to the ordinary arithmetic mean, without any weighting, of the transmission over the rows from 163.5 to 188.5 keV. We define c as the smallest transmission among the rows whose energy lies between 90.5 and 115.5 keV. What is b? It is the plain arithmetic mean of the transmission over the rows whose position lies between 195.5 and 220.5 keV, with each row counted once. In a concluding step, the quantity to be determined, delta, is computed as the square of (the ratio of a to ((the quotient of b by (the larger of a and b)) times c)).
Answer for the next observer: 1.29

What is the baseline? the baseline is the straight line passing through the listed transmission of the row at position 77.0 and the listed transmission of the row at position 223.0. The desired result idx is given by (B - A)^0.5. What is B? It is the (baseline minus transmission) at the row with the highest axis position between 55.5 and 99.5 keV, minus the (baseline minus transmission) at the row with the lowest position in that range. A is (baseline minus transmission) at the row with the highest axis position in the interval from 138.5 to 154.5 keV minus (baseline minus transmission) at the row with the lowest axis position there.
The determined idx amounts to 0.64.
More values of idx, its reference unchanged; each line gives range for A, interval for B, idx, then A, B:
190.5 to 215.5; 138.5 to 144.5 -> 0.26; 0.06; 0.127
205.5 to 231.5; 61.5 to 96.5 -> 0.60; -0.24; 0.123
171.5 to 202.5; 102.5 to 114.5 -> 0.43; -0.11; 0.076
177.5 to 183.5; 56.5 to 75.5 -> 0.34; 0.03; 0.148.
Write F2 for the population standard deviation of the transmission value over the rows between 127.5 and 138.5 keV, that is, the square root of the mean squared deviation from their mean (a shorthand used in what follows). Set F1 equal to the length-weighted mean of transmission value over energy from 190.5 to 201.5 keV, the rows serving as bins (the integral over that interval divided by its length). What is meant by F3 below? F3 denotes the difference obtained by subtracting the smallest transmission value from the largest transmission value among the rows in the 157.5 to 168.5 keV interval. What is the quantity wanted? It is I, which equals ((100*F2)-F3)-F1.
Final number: 5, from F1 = 1.2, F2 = 0.066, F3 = 0.115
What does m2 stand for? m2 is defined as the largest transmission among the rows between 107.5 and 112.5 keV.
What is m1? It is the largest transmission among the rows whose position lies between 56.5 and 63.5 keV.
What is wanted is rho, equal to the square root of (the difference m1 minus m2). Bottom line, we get 0.5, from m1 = 1.411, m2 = 1.161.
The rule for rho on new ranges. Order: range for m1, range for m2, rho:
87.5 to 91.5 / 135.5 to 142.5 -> 0.6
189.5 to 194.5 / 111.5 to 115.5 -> 0.3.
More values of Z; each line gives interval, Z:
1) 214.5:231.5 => 0.048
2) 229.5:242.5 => 0.022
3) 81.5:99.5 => 0.022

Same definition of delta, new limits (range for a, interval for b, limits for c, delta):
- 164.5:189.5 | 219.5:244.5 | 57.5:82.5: 1.00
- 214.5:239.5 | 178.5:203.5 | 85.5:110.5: 1.48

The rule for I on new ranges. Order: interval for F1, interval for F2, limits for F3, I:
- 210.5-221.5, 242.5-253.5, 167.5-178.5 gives 2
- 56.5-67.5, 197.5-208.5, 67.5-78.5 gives 5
